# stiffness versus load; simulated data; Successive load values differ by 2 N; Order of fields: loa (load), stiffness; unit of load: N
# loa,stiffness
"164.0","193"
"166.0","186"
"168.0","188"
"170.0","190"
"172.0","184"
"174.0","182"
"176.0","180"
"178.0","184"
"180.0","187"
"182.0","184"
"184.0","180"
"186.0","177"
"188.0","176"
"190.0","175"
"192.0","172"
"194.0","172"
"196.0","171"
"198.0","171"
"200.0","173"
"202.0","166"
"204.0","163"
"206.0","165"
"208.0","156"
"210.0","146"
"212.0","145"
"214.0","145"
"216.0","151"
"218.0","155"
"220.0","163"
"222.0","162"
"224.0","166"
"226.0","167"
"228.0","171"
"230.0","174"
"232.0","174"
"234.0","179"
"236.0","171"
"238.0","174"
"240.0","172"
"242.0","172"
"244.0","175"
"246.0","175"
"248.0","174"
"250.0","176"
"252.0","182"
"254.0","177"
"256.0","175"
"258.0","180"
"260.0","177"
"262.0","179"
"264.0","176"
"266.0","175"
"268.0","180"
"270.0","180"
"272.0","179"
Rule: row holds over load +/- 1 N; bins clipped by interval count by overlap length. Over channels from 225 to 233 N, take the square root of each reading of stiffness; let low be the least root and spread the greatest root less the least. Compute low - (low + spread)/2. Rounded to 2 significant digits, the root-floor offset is 6.3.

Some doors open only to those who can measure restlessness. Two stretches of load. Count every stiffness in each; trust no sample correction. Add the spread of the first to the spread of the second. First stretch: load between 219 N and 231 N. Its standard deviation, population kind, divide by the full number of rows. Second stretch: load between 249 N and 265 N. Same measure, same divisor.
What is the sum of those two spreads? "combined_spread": 6.4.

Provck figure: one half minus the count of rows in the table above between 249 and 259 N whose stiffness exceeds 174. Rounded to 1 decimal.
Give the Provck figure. -4.5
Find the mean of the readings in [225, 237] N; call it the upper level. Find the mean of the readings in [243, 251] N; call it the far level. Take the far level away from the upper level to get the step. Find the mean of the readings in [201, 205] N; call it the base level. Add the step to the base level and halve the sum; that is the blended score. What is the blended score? 81.1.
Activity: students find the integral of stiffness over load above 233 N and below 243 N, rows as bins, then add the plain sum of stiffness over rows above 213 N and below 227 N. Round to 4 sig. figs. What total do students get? 2845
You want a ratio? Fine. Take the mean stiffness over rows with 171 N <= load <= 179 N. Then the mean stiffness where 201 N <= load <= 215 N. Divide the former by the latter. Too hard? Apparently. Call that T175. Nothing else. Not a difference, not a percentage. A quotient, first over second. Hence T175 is 1.18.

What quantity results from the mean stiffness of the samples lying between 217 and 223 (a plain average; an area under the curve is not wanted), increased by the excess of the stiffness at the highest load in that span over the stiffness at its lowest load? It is 167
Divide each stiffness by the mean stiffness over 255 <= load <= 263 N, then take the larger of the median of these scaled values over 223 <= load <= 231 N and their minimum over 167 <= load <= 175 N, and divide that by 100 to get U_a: 0.0102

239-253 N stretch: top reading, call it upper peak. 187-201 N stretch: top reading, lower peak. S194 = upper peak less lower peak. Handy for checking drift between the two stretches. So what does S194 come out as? 6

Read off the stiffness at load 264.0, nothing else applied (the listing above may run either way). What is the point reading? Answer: 176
